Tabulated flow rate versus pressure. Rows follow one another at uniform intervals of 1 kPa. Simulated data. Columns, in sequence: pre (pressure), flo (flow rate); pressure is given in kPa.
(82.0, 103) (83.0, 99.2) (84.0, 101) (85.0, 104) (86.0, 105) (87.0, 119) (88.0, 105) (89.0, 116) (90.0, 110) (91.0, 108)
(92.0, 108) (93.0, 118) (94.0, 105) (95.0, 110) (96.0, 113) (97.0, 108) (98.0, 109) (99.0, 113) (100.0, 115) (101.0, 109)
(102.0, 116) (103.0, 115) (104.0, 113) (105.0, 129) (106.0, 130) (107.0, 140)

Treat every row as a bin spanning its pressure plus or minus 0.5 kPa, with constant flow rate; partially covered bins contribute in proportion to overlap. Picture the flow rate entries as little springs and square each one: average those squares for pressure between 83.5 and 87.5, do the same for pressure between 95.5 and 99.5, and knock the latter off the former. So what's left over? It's -720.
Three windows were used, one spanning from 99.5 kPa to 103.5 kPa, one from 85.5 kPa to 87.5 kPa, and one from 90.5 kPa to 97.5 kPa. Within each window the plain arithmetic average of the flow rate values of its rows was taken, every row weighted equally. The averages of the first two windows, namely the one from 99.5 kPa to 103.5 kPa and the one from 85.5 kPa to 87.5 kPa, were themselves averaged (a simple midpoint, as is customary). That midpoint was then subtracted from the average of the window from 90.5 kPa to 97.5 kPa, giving -3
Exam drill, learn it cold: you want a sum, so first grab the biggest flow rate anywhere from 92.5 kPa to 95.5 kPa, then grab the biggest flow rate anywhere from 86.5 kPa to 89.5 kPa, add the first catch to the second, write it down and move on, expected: 237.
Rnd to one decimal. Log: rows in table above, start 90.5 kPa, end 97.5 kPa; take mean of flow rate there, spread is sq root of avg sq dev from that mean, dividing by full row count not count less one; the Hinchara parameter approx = 4.0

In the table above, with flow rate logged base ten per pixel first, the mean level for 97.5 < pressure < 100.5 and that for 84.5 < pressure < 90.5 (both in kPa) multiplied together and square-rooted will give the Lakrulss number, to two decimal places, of 2.05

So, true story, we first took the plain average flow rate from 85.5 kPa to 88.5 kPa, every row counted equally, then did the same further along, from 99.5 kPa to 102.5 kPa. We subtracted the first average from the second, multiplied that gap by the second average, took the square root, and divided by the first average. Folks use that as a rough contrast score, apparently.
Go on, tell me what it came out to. 0.19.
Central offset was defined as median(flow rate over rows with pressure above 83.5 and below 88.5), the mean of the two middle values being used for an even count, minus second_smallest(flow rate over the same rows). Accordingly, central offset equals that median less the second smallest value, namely 1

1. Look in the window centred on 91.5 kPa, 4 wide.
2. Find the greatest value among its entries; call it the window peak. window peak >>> 118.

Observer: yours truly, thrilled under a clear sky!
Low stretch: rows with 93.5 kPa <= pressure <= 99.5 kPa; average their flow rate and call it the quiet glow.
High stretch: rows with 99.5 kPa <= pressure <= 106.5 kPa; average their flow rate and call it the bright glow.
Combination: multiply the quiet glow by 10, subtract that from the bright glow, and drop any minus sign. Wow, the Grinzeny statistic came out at 979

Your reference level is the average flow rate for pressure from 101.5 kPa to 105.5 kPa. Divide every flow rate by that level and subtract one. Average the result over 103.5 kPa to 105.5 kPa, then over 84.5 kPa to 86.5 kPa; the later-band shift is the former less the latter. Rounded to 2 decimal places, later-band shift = 0.14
